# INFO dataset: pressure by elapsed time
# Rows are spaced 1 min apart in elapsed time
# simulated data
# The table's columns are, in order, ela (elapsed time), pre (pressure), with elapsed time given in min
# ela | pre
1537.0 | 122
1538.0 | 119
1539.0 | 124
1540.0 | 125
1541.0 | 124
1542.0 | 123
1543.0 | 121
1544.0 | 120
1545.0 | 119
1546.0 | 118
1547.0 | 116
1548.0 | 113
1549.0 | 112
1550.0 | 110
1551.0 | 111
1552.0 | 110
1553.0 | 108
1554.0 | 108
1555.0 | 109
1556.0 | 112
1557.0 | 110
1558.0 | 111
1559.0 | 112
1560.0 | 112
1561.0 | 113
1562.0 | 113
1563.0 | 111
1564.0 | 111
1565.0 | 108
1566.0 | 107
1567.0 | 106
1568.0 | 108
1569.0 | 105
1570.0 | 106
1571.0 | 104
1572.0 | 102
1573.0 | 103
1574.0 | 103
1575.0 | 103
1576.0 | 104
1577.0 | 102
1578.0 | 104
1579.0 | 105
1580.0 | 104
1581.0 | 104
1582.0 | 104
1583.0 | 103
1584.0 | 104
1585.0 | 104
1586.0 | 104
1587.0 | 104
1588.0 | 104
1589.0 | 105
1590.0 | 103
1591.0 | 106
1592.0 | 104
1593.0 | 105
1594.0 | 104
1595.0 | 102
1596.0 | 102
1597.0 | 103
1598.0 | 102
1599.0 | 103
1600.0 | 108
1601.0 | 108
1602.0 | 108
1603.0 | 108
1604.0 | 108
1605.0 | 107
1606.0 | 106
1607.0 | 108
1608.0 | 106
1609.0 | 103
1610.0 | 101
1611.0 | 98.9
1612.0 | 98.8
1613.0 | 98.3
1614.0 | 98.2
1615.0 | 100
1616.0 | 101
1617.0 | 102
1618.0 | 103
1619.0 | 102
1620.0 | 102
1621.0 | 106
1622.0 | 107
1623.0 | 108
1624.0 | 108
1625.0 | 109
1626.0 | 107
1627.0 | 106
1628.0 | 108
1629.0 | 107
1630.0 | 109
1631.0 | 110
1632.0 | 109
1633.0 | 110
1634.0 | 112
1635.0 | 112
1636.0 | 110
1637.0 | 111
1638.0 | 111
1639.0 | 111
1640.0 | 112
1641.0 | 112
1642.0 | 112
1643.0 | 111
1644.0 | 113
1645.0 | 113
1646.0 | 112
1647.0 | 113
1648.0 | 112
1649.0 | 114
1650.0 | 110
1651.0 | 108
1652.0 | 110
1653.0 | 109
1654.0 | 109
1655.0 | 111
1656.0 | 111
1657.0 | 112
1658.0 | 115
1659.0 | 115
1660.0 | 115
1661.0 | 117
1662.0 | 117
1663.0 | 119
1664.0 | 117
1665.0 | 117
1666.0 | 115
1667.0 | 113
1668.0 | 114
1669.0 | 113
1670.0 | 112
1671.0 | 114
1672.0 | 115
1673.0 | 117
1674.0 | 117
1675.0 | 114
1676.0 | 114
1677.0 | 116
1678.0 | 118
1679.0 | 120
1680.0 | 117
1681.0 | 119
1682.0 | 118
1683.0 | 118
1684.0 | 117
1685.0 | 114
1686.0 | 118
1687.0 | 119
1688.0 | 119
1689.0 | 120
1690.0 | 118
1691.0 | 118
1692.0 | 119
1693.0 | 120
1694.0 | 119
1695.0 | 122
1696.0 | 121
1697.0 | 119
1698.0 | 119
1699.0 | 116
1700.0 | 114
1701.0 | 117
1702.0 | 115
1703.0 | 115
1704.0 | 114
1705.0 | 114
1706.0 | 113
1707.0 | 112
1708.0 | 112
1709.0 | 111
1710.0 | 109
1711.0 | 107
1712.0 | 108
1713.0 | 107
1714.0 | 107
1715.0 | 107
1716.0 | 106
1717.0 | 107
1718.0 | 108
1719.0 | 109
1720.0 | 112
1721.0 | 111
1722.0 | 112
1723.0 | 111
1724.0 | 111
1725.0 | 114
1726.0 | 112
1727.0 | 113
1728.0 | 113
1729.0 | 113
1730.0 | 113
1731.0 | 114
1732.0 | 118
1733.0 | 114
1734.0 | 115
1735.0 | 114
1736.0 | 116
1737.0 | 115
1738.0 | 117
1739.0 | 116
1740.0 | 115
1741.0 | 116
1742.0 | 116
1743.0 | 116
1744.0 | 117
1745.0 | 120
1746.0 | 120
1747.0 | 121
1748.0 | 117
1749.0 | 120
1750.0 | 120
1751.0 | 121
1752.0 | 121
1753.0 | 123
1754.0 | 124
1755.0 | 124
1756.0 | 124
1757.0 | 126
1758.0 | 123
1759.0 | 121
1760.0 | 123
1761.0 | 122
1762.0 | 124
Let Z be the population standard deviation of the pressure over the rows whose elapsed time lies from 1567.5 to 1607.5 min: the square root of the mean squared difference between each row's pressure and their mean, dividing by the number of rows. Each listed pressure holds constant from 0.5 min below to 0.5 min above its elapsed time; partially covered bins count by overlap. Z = 1.9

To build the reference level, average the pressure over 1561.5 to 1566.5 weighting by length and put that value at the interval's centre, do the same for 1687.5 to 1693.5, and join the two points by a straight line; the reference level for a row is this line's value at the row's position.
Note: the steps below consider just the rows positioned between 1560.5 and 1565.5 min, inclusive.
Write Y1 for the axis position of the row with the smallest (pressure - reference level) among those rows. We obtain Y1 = 1565.0 min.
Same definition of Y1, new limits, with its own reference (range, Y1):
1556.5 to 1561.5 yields 1557.0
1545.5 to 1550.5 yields 1550.0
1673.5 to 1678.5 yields 1676.0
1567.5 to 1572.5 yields 1572.0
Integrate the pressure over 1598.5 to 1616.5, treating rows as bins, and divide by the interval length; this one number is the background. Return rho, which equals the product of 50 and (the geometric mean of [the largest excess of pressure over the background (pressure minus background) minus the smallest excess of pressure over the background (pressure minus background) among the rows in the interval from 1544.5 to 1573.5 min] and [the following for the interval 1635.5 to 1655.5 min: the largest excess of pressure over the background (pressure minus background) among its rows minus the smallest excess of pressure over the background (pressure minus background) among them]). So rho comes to 505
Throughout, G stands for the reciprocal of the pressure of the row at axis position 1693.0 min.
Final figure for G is 0.0083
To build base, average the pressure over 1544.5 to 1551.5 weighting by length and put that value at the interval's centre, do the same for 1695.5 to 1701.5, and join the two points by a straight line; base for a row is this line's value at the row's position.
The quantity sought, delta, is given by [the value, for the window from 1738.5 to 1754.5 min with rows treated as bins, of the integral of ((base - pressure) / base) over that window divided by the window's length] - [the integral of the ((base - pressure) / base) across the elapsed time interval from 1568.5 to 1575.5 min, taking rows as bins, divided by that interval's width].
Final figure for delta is -0.10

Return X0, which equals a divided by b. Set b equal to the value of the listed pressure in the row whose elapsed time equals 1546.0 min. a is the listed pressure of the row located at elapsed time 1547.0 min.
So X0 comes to 0.98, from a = 116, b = 118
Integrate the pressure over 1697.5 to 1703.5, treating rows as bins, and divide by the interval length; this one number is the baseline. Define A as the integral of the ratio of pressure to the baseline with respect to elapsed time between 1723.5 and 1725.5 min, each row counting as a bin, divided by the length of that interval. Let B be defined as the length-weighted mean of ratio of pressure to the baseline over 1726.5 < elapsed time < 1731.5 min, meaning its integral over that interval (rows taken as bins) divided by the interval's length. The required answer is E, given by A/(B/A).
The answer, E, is 0.964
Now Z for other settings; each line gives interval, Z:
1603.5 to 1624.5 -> 3.5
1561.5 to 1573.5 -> 3.2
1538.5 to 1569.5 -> 5.6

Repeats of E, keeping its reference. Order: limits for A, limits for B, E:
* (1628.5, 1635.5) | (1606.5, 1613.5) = 1.020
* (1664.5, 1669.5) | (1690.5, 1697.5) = 0.942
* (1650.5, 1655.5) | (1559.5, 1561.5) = 0.917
